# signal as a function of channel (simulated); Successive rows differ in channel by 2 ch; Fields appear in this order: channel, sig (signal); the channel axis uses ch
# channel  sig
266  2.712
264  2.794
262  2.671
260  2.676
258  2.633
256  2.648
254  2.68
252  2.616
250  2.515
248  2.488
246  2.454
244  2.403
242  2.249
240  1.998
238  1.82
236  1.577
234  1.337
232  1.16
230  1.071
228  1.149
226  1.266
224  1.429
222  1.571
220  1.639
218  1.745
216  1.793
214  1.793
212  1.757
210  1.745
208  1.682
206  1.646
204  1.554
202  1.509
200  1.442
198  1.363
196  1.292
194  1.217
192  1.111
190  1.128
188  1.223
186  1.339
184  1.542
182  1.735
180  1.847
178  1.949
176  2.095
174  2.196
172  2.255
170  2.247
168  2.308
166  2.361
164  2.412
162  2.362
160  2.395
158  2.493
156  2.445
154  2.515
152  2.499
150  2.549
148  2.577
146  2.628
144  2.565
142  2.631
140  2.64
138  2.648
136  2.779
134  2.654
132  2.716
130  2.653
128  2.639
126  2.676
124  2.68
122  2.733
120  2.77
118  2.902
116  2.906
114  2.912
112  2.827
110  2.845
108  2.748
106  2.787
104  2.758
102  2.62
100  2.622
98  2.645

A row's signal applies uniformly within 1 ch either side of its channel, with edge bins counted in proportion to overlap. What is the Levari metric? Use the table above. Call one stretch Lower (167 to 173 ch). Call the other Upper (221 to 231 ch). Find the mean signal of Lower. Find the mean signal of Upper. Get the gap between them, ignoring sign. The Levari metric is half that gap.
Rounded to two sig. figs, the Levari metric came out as 0.49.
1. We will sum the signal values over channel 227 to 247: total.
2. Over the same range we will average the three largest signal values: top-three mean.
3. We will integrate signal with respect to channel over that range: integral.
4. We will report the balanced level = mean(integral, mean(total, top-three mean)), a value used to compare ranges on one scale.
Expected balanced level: 22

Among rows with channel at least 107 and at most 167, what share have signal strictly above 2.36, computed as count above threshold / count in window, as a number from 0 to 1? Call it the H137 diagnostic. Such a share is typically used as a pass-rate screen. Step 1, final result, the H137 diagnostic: 1.0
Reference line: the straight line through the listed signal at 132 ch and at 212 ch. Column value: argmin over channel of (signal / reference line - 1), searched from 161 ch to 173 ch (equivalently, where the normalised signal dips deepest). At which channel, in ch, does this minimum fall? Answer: 170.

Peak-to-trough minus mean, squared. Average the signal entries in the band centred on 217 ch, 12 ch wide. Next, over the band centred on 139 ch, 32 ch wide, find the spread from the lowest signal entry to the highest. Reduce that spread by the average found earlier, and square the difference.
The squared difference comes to 2.1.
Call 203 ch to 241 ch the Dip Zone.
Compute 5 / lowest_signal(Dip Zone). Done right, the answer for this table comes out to 4.7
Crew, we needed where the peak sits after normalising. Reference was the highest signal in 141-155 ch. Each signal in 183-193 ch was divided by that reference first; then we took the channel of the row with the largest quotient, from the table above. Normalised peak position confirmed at 184 ch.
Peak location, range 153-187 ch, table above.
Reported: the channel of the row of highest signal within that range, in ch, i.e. 154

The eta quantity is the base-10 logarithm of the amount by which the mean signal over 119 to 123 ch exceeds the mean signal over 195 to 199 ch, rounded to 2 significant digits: 0.15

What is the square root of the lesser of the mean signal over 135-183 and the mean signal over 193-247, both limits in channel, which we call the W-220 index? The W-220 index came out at 1.27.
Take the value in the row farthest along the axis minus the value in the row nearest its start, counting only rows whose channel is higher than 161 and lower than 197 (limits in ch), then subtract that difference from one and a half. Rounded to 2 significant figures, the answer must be 2.6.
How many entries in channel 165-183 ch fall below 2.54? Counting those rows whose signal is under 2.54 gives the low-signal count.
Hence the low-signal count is 9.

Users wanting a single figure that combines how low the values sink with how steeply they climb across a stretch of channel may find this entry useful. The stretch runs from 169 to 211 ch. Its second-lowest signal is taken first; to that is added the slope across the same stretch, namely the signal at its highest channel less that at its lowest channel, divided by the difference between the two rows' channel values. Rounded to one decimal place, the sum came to 1.1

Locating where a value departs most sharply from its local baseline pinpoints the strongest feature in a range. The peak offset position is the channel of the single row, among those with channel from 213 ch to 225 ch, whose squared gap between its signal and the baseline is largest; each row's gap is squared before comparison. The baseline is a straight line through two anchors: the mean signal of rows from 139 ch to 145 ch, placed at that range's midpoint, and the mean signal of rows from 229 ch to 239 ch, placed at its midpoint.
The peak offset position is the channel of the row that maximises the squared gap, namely 216 ch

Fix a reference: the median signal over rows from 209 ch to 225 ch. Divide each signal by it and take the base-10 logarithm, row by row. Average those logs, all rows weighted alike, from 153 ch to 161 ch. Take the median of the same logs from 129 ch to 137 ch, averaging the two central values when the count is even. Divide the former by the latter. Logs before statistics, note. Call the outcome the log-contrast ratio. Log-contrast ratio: 0.80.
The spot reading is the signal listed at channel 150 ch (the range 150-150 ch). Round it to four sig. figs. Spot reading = 2.549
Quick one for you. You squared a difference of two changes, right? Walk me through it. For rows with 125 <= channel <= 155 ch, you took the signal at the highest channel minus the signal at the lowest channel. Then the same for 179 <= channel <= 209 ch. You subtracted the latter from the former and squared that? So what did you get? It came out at 0.0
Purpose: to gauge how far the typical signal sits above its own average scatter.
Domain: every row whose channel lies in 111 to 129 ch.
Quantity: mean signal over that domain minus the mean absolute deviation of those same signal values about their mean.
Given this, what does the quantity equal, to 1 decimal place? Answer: 2.7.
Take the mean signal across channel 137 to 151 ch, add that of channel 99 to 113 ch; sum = 5.35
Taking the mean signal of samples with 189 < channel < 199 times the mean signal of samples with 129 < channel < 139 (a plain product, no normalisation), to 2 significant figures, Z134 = 3.3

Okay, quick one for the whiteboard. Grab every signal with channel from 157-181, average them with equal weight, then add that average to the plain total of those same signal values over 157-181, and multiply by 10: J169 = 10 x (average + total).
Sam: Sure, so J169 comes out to 292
